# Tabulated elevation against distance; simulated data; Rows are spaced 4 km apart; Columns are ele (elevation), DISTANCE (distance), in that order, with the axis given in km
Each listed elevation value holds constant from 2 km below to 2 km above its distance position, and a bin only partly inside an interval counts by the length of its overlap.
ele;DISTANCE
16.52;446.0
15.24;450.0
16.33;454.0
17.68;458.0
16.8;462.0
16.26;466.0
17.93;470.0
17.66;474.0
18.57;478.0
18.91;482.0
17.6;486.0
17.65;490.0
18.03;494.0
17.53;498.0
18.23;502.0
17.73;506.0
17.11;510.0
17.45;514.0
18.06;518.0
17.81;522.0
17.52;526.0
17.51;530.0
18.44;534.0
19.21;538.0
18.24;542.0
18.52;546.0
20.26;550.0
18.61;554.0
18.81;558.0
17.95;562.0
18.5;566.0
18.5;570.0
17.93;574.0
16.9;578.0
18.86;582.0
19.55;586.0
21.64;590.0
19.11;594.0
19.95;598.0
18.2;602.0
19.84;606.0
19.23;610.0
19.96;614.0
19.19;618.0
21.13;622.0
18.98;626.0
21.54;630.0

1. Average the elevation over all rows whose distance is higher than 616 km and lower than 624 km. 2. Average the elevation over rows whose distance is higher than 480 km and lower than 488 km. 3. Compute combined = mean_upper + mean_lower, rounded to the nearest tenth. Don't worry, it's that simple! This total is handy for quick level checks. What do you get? 38.4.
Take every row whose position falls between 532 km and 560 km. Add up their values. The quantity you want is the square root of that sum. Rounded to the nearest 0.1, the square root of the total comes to 11.5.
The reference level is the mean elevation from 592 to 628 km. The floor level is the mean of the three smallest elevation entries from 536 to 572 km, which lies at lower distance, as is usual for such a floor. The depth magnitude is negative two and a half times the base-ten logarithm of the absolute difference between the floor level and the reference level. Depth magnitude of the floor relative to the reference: -0.3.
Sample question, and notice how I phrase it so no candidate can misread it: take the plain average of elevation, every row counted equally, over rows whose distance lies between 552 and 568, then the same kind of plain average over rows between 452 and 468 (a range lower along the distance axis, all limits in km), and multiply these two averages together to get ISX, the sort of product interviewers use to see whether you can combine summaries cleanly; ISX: 310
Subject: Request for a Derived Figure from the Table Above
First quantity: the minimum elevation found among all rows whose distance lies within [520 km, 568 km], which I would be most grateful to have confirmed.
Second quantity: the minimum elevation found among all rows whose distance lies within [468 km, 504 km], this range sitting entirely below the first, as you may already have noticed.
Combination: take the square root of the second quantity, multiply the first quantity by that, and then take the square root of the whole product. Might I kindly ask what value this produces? 8.56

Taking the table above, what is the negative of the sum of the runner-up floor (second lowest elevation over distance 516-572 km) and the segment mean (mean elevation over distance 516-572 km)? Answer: -35.9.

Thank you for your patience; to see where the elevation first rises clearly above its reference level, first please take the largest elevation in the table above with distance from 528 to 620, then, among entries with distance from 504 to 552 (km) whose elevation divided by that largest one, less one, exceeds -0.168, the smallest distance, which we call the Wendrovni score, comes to 518.0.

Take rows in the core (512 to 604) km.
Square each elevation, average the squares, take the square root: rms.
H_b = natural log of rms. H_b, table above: 2.92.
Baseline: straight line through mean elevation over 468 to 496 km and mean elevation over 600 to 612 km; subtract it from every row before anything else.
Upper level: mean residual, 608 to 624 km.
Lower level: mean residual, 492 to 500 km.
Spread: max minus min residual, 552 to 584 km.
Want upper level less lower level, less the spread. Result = -1.0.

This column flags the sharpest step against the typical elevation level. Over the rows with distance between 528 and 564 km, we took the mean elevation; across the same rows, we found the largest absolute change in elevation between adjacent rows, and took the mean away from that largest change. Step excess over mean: -16.9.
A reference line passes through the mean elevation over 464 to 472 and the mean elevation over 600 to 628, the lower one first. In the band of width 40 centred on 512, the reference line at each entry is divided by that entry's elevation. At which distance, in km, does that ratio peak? 510.0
